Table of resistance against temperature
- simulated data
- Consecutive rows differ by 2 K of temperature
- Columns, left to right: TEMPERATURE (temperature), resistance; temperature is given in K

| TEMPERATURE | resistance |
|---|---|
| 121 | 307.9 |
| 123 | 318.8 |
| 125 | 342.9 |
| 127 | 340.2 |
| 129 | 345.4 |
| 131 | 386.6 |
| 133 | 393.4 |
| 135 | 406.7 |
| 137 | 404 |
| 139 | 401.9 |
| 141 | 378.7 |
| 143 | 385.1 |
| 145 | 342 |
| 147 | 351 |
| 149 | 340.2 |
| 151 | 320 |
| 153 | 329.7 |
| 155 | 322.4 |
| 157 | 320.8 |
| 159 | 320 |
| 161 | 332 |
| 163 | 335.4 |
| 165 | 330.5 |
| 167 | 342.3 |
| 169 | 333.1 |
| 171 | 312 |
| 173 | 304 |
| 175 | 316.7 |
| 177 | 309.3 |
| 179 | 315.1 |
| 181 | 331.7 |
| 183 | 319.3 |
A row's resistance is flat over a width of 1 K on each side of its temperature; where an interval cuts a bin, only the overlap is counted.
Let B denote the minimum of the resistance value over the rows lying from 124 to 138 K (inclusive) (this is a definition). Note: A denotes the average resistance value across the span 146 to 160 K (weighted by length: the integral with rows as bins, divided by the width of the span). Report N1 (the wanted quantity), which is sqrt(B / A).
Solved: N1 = 1.017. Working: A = 329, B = 340.2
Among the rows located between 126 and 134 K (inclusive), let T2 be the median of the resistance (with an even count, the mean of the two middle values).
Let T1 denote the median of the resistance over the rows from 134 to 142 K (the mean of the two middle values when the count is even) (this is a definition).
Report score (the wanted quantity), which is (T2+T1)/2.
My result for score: 384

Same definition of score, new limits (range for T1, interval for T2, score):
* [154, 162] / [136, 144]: 358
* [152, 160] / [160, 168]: 328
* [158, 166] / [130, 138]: 365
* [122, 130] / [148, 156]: 334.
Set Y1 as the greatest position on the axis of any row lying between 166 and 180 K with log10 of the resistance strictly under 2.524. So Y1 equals 179 K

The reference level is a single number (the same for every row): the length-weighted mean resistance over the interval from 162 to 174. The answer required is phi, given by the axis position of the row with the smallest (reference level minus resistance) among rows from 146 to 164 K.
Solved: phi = 147 K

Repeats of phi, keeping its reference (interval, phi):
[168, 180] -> 169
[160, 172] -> 167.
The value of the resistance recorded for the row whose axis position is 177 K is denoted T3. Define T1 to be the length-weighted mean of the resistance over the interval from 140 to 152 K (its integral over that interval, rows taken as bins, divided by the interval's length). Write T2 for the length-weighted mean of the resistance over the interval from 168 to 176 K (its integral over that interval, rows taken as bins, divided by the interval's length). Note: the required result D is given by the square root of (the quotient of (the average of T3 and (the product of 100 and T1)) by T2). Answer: 7.50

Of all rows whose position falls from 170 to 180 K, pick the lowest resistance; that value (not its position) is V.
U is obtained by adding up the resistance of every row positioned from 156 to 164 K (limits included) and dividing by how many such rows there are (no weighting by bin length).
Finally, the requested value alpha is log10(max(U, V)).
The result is 2.51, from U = 327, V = 304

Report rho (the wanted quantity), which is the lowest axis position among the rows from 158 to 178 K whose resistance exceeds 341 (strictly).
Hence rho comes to 167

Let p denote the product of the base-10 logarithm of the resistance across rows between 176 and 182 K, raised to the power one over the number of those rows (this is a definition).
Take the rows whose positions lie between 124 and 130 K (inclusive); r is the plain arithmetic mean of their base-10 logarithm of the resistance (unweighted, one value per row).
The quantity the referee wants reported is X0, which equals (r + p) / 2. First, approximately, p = 2.50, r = 2.54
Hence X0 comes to 2.52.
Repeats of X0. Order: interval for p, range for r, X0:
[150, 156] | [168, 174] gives 2.51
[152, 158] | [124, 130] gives 2.52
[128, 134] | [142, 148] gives 2.56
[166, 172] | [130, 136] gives 2.56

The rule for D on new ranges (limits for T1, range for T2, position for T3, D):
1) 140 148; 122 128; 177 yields 7.42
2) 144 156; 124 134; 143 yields 6.84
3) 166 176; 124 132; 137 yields 6.78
